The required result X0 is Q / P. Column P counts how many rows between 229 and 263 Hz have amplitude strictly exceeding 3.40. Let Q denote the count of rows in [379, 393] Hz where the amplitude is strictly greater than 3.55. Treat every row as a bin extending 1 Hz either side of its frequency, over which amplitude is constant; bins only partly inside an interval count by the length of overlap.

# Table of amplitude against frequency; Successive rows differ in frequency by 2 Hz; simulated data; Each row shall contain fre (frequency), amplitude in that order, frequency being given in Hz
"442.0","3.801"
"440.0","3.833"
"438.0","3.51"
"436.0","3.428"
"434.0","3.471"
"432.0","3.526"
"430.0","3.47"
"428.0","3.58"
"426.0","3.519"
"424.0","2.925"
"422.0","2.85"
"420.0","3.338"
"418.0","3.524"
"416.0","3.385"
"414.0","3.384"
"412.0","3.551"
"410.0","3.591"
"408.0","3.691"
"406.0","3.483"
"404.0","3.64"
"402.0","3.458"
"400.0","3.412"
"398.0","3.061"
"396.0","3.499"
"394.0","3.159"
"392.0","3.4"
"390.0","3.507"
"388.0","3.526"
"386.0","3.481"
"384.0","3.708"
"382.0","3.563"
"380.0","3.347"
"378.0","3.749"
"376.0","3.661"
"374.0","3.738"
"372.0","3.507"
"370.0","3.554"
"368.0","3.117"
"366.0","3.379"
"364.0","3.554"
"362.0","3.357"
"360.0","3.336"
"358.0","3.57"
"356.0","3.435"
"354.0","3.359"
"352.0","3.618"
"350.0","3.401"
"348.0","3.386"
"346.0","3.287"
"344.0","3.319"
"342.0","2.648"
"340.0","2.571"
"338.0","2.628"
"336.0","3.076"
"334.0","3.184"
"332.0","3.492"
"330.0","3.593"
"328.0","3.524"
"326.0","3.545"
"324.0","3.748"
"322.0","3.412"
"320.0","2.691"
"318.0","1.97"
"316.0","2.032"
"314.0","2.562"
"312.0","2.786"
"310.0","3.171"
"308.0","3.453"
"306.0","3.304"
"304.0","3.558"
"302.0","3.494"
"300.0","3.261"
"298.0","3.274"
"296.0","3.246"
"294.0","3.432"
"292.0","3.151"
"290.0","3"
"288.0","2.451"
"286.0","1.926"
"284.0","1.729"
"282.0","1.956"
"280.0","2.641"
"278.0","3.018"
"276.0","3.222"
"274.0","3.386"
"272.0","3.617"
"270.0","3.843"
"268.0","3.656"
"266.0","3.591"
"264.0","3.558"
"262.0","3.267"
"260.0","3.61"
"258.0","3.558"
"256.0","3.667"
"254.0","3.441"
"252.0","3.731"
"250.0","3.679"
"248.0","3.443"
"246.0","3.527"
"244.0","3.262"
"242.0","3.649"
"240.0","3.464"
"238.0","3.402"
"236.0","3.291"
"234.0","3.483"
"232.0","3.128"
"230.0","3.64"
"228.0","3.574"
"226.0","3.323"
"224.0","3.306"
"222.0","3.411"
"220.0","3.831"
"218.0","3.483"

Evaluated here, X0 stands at 0.2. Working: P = 13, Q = 2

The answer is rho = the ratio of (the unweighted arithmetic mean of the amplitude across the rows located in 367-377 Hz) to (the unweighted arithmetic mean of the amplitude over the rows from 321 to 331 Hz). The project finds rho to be 0.99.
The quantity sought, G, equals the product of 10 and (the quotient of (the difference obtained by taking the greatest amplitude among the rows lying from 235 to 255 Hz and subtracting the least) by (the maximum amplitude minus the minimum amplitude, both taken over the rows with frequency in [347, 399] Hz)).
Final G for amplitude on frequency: 7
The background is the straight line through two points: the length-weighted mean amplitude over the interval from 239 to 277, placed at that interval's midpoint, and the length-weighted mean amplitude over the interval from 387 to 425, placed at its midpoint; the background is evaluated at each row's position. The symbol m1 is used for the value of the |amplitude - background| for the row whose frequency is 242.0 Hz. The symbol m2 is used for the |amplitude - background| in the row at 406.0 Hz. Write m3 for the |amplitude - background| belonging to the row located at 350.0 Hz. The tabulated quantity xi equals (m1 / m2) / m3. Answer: 24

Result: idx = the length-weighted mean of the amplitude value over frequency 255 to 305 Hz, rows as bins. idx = 3.2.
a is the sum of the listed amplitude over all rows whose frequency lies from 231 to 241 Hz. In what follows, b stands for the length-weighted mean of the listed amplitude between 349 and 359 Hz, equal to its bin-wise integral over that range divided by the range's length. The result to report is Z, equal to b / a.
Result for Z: 0.207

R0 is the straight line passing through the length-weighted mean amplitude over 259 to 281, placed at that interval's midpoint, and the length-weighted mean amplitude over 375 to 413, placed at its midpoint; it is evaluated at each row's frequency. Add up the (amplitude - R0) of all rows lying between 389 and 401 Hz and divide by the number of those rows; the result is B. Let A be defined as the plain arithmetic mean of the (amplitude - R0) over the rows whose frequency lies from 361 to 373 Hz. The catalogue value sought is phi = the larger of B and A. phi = -0.07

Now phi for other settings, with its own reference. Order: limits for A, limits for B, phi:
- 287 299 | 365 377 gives 0.01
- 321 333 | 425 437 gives 0.11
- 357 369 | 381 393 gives 0.04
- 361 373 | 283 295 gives -0.07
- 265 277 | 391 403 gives 0.15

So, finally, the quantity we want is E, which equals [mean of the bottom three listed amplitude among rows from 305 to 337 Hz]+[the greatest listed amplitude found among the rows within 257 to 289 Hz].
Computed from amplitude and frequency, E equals 6.0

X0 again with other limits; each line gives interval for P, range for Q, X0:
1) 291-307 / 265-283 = 1.3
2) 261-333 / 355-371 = 0.2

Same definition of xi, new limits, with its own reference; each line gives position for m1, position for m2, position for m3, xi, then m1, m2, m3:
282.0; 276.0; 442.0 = 12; 1.56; 0.30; 0.45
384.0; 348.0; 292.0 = 14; 0.30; 0.06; 0.35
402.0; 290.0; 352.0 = 1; 0.07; 0.50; 0.18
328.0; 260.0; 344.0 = 6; 0.06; 0.08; 0.13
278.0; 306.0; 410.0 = 13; 0.50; 0.18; 0.21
